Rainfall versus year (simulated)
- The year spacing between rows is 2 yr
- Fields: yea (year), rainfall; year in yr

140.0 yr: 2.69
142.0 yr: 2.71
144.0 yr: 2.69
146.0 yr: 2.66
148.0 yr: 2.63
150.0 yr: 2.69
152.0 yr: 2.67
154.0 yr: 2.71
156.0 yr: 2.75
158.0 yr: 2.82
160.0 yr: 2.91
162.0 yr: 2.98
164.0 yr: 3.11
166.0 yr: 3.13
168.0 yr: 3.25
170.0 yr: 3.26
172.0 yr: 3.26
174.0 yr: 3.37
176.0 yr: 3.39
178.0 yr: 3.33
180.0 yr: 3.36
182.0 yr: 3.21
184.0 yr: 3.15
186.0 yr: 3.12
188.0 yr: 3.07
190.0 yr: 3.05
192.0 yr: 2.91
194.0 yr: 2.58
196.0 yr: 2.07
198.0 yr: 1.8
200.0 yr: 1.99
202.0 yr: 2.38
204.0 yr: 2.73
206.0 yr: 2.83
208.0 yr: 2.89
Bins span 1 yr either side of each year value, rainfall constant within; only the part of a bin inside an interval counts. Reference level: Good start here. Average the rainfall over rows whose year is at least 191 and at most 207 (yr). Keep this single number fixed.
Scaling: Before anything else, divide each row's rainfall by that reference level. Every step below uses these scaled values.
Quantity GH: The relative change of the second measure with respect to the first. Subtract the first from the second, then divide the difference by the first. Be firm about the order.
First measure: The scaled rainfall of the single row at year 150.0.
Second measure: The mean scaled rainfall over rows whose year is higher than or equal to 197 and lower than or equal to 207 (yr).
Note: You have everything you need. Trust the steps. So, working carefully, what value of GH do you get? -0.1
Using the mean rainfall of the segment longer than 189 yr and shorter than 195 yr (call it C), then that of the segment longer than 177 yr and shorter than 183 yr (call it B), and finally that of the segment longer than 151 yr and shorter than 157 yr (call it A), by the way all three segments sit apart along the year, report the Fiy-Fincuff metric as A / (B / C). 2.3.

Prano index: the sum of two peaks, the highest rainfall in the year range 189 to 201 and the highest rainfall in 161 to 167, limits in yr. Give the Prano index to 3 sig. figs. 6.18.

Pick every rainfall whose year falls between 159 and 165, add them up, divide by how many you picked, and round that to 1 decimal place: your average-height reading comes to 3.0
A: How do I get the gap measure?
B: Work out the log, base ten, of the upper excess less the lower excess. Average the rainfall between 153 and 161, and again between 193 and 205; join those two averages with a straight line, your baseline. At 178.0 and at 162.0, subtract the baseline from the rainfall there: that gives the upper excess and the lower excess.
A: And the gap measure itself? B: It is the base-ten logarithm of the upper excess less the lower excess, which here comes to -0.26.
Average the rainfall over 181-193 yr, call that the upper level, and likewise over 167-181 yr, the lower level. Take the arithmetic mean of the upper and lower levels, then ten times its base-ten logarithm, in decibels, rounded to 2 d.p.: 5.05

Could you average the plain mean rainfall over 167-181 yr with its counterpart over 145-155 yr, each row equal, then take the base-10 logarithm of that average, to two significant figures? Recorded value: 0.48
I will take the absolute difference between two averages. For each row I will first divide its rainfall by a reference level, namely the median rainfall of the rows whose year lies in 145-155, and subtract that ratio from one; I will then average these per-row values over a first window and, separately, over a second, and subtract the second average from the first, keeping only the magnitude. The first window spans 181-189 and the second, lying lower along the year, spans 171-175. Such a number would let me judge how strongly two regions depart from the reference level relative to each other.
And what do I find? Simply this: 0.066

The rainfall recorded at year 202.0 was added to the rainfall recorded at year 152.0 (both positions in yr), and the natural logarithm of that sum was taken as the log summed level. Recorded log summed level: 1.62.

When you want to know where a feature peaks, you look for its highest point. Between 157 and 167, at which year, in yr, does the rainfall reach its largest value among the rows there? 166.0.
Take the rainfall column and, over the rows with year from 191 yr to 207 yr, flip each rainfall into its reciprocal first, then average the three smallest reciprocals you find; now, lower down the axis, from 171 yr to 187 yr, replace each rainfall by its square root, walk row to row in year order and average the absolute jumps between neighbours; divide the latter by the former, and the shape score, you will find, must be 0.051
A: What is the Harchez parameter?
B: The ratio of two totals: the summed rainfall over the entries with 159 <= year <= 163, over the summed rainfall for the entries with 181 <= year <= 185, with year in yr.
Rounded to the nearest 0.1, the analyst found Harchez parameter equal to 0.9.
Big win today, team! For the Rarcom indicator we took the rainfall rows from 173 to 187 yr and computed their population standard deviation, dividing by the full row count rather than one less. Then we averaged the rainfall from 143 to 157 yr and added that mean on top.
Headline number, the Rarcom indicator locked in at 2.79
